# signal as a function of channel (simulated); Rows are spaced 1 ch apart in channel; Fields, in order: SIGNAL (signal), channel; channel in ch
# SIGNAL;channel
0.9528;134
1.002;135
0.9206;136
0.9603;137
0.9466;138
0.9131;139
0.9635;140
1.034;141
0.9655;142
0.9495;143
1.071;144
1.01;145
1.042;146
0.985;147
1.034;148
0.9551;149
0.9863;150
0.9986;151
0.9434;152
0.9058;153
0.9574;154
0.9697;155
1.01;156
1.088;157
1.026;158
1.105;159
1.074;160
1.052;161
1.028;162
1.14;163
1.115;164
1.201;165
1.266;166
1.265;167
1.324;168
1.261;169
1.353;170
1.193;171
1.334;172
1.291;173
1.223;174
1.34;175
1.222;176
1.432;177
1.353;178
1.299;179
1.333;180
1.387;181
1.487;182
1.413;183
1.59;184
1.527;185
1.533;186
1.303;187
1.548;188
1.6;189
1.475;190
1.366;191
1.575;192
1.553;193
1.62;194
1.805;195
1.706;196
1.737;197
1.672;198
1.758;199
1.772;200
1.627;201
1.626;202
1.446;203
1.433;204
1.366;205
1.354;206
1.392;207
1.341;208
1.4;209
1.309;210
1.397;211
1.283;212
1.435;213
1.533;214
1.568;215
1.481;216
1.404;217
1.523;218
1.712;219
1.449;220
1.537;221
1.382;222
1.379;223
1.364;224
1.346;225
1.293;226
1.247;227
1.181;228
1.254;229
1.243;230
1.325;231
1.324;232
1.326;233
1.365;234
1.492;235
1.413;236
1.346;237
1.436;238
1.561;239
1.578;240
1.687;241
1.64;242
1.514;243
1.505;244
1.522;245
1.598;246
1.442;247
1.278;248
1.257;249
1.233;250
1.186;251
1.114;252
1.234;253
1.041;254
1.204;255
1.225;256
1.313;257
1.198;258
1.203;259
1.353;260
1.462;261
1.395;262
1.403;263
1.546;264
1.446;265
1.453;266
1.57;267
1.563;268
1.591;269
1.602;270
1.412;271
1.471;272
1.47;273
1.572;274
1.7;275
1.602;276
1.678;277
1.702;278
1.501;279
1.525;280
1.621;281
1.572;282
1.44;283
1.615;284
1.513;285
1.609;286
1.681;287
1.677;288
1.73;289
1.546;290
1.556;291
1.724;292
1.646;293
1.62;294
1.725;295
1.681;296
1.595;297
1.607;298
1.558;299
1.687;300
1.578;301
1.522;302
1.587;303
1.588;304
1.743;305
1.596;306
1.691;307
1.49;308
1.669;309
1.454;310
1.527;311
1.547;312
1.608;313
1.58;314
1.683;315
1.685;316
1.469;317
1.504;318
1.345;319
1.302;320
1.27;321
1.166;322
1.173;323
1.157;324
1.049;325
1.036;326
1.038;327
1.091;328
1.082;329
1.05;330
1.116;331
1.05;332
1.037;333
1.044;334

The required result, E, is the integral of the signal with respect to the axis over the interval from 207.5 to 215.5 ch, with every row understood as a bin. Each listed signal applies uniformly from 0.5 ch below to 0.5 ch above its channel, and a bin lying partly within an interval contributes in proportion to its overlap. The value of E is 11.3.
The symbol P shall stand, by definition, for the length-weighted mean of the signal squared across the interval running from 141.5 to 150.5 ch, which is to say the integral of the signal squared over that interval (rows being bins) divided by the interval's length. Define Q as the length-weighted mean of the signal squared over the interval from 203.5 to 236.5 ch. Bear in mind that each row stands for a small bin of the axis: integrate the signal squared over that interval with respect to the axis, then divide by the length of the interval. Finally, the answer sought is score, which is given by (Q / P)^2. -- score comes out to 3.8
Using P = 1.0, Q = 1.9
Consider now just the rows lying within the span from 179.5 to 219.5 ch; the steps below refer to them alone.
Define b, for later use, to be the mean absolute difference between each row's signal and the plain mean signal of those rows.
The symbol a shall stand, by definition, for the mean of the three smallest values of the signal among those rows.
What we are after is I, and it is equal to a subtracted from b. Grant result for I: -1.2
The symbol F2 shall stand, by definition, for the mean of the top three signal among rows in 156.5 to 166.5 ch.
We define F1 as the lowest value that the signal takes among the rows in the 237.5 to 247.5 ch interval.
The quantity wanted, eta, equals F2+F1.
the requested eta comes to 2.64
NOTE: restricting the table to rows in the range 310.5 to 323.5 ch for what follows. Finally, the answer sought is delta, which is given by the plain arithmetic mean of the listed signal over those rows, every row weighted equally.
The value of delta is 1.45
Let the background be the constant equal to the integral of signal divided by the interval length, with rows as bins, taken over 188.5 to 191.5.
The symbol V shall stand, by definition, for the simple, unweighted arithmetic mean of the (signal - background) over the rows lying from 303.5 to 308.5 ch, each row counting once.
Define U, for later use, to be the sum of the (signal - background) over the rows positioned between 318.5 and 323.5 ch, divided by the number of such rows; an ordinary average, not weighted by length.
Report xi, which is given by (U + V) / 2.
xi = -0.04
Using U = -0.23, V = 0.14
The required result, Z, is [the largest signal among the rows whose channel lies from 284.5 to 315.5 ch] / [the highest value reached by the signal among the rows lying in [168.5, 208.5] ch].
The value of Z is 0.97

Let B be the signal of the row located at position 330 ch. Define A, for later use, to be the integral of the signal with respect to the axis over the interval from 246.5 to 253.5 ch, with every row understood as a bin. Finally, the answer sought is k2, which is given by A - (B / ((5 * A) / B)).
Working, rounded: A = 8.7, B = 1.05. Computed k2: 9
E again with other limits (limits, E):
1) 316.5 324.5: 10.4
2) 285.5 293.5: 13.2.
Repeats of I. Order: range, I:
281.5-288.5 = -1.4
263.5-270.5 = -1.4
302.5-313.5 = -1.4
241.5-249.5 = -1.2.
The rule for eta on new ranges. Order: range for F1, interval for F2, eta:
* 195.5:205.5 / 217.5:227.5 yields 2.96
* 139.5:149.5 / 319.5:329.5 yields 2.20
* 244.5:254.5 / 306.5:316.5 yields 2.73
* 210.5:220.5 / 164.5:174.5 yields 2.62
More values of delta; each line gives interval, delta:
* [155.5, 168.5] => 1.13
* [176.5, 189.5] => 1.45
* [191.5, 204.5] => 1.64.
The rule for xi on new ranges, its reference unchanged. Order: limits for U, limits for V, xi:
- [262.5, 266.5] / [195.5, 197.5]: 0.11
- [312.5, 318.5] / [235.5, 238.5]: 0.01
